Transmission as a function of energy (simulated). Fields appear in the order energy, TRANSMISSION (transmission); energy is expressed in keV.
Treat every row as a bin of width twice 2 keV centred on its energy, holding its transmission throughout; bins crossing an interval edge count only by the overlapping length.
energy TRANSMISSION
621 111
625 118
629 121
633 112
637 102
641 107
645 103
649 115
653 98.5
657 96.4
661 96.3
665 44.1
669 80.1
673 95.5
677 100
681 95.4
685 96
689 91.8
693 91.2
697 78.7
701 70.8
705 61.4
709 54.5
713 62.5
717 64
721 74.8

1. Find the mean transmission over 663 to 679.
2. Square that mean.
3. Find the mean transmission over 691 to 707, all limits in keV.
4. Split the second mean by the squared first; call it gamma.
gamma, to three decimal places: 0.012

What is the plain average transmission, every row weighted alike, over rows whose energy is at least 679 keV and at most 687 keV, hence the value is 96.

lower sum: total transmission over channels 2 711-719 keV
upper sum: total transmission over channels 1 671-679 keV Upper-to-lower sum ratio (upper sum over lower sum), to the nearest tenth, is 1.5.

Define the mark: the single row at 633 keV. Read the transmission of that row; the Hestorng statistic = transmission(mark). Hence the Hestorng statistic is 112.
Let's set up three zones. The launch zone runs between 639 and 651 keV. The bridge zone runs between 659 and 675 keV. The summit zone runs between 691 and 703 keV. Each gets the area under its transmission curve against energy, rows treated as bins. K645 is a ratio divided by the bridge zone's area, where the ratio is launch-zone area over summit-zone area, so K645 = 0.0011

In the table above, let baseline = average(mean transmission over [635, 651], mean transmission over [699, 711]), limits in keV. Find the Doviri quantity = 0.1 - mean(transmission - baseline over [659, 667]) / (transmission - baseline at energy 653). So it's 1.1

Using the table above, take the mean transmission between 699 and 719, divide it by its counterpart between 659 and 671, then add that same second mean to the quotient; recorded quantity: 74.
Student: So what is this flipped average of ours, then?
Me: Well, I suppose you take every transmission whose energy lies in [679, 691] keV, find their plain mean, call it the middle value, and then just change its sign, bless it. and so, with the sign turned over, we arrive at -94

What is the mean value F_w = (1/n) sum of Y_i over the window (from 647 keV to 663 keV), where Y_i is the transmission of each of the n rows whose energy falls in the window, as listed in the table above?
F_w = 102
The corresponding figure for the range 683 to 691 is 94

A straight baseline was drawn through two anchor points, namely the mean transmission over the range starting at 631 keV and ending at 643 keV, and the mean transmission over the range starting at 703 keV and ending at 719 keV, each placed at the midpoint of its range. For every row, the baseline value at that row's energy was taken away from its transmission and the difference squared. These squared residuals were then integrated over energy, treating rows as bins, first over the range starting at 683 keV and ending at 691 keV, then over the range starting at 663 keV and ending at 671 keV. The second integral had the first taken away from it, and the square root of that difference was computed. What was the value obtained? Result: 75.8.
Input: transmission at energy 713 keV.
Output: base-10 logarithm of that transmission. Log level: 1.80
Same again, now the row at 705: 1.79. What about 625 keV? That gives 2.07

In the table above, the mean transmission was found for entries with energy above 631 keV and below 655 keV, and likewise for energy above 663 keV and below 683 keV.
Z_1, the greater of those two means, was 106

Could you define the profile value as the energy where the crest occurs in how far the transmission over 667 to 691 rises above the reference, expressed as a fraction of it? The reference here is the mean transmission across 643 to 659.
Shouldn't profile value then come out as 677 keV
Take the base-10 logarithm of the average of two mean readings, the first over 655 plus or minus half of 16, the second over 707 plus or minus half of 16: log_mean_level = 1.91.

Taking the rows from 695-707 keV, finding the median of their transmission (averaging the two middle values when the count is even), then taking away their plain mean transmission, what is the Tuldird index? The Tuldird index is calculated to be 0.5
